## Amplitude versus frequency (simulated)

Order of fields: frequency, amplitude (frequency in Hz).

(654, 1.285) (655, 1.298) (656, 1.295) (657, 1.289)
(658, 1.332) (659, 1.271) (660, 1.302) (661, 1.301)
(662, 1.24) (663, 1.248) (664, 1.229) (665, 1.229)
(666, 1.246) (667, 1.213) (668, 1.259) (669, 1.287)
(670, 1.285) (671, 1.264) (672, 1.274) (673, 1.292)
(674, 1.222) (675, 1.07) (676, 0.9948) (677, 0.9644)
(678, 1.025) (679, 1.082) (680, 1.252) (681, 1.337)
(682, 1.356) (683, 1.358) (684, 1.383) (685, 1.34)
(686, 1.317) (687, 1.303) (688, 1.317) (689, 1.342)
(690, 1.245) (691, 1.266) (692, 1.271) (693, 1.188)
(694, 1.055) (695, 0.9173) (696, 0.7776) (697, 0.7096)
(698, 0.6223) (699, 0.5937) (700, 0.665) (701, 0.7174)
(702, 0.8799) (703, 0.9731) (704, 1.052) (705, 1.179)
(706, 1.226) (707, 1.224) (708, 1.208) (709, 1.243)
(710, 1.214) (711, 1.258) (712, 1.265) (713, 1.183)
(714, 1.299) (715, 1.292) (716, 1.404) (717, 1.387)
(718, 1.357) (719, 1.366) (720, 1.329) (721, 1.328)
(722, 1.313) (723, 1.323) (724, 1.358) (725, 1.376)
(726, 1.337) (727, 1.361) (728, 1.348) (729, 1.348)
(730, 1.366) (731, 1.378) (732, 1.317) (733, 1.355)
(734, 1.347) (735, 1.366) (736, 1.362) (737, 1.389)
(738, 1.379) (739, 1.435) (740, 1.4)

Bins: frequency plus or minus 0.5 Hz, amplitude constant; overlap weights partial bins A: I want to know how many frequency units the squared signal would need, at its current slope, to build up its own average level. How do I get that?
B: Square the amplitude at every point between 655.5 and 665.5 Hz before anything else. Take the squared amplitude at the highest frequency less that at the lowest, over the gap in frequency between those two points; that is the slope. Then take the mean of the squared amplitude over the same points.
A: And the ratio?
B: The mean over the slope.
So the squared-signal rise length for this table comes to -88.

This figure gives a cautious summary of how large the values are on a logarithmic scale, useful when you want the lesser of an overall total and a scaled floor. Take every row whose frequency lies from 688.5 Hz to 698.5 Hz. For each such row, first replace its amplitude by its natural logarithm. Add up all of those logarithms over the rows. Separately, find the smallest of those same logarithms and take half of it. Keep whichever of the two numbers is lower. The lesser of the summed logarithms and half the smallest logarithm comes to -0.24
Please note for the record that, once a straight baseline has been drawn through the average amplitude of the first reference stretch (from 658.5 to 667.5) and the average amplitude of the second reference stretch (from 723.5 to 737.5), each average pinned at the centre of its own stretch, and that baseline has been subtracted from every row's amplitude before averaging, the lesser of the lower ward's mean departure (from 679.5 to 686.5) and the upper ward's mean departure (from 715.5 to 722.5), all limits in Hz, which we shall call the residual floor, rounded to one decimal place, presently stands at 0.0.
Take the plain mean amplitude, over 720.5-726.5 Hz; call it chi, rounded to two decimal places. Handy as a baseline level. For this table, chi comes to 1.34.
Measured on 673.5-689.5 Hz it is 1.23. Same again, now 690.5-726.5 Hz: 1.14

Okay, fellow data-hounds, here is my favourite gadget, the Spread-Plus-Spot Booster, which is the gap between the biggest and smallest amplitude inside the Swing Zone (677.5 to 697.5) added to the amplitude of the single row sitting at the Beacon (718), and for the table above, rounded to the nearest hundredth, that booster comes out 2.03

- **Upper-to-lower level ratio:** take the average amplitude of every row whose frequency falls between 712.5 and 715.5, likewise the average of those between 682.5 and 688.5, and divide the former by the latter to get 0.94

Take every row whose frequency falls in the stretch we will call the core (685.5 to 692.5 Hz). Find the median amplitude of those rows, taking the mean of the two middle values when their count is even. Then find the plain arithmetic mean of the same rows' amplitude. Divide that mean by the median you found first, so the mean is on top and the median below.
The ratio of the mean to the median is 0.993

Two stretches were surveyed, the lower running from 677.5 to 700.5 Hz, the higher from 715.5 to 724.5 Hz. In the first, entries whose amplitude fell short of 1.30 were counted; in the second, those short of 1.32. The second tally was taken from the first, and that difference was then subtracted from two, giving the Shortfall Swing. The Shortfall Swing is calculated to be -11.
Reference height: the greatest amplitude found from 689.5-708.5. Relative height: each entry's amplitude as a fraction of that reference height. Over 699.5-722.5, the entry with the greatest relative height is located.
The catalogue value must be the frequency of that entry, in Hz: 716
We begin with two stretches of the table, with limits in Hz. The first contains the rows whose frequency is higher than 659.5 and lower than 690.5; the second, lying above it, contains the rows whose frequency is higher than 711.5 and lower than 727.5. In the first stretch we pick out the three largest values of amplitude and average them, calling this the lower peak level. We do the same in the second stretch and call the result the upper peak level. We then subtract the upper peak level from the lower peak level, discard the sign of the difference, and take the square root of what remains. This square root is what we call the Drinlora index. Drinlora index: 0.15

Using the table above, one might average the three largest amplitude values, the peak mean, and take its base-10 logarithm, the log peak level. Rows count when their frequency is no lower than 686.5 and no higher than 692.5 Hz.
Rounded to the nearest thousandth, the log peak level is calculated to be 0.121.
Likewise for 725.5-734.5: 0.136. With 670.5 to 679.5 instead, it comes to 0.106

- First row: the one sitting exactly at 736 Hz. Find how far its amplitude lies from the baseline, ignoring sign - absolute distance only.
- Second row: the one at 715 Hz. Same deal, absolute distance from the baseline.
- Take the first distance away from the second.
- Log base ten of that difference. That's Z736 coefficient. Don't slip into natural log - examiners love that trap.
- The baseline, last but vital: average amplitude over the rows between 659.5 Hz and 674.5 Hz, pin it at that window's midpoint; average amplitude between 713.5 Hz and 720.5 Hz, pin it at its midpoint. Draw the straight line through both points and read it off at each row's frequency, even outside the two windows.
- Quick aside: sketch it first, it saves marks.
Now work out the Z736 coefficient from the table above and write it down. -1.5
